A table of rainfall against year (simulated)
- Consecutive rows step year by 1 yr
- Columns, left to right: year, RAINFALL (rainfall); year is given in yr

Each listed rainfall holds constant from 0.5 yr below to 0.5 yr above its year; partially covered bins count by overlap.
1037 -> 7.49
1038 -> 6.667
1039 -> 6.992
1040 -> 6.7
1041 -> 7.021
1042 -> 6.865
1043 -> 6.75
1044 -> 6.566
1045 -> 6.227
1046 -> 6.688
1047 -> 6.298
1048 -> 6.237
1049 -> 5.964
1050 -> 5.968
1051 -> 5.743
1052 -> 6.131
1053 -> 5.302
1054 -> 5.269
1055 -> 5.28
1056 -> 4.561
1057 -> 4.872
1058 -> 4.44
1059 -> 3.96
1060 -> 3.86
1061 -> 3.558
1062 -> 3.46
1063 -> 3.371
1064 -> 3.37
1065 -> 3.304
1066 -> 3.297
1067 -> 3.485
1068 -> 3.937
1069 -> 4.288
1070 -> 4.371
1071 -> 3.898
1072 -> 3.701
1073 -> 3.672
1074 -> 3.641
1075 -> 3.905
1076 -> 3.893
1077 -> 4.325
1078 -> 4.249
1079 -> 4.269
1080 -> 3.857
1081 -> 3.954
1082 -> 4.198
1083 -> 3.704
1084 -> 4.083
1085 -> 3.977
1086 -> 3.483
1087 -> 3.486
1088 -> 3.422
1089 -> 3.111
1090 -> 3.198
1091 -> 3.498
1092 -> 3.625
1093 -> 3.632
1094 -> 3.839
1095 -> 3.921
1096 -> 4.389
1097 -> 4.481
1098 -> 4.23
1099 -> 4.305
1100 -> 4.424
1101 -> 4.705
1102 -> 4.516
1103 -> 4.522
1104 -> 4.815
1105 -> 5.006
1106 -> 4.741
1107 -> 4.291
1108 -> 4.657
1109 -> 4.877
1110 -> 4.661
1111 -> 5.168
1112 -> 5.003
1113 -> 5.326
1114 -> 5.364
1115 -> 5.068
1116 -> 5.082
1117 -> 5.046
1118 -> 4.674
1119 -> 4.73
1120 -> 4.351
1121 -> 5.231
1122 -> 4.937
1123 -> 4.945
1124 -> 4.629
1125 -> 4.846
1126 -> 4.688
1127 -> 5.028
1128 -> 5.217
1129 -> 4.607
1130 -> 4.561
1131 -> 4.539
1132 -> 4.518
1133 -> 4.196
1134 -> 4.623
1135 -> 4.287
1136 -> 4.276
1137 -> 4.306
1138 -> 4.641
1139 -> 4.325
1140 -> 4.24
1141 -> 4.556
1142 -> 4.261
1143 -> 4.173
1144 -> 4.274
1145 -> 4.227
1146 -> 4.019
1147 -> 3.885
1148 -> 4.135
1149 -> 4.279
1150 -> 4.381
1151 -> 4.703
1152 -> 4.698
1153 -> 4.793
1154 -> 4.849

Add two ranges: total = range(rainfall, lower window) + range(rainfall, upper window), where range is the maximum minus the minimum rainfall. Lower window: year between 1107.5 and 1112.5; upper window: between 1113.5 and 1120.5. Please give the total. 1.52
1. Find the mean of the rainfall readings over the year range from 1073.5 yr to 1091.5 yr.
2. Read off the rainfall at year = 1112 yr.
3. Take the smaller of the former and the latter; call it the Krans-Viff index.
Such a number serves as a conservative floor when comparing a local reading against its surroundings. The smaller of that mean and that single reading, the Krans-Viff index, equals 3.79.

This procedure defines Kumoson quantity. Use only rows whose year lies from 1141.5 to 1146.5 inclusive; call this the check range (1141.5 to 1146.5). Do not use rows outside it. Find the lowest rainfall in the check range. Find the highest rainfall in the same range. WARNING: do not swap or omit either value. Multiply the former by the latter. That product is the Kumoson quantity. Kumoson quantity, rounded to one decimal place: 17.2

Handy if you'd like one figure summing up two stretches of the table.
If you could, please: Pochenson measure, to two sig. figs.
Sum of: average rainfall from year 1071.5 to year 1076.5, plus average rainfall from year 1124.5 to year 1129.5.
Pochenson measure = 8.6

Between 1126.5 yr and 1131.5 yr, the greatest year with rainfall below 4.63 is 1131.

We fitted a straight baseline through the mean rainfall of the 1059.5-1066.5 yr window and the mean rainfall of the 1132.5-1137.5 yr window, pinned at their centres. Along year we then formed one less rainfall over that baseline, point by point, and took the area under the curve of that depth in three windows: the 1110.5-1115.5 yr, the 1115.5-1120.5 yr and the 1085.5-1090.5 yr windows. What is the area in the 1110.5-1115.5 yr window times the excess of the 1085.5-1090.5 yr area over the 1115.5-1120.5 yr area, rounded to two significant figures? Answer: -1.8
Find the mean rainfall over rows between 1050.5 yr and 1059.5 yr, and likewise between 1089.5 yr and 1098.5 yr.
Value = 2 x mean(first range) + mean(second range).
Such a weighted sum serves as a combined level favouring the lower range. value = 14.0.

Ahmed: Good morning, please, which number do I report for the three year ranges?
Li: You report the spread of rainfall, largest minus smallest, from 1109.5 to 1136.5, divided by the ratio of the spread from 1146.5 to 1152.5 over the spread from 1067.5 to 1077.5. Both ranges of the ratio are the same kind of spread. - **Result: 1.0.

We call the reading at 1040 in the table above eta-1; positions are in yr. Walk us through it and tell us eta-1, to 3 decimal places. 6.700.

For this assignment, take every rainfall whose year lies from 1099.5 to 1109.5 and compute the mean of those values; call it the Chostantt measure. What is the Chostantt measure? 4.66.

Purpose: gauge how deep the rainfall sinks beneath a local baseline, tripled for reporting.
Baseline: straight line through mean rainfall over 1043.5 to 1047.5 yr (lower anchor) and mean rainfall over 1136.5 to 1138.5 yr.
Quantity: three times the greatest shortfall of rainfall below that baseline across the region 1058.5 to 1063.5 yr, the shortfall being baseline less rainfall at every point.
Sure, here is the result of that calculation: 8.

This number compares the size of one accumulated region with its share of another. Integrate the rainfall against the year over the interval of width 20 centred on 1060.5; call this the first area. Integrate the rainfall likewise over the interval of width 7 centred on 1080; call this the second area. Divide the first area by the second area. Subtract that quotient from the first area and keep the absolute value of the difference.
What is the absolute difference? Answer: 83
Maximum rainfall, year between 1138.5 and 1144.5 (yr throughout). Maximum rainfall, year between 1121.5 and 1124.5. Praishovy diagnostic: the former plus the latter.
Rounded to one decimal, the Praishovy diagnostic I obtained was 9.5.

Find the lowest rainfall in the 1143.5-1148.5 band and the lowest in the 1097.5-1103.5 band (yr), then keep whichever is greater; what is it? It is 4.2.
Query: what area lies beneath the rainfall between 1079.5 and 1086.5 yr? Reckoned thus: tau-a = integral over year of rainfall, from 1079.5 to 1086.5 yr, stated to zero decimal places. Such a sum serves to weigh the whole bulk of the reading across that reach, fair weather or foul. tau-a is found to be 27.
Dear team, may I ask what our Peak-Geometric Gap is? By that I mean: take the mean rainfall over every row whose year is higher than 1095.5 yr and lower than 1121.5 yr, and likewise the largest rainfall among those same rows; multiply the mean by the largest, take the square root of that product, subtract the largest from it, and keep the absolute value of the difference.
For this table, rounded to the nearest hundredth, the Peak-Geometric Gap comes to 0.31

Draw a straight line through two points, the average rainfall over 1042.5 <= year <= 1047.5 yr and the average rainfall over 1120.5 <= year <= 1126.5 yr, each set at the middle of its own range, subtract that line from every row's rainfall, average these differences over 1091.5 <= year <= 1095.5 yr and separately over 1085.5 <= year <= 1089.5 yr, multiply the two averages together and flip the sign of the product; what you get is -3.9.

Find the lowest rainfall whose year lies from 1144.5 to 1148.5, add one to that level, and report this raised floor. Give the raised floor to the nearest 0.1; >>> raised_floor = 4.9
